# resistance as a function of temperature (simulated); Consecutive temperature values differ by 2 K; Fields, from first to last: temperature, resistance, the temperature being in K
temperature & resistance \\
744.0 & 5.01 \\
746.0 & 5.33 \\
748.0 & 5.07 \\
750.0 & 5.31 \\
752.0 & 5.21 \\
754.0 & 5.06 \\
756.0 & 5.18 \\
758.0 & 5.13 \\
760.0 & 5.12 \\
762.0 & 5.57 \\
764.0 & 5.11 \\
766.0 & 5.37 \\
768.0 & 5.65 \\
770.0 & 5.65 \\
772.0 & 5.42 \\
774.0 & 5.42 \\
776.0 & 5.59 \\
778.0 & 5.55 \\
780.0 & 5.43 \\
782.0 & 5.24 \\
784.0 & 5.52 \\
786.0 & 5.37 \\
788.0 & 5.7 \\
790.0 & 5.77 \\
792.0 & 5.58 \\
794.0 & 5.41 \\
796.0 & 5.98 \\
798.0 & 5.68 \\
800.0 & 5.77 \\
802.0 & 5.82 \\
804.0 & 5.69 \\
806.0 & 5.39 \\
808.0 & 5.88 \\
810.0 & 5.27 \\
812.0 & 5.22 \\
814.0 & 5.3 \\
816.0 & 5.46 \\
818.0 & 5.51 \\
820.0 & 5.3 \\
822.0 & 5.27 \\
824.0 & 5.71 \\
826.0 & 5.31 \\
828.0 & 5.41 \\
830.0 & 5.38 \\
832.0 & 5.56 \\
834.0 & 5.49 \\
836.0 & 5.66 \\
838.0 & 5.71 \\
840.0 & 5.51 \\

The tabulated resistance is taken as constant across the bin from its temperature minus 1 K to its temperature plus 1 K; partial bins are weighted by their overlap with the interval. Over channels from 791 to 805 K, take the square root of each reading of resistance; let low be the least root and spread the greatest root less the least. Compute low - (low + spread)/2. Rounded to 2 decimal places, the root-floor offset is 1.10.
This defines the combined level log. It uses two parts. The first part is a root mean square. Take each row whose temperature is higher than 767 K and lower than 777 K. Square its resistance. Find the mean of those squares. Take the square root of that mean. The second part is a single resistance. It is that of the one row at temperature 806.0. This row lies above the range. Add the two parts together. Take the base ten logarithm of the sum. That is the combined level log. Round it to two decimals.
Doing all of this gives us 1.04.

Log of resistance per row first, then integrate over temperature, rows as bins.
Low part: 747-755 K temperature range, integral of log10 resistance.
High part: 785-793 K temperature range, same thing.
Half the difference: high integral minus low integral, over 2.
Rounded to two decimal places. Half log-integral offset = 0.14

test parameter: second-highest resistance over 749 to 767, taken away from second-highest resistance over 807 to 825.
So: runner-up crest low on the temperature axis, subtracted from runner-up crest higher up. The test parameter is 0.34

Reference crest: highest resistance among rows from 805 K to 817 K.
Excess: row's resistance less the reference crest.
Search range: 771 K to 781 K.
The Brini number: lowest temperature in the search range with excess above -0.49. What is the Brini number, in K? 772.0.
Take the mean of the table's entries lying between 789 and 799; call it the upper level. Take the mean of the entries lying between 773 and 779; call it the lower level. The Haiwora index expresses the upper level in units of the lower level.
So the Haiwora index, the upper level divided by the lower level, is 1.03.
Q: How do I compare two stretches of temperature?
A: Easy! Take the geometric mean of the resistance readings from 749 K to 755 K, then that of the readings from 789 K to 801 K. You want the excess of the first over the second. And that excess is -0.50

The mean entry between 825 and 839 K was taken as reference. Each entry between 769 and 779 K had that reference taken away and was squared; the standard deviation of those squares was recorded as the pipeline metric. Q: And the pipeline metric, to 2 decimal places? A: 0.01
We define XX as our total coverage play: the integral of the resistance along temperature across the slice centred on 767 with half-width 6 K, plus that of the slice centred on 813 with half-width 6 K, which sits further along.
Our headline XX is 130.8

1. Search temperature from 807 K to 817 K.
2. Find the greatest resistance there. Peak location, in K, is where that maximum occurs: 808.0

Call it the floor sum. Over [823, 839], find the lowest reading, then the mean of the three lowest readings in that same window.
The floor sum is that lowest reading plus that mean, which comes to 10.7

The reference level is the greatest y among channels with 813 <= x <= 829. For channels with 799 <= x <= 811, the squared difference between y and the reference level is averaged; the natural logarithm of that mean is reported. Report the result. -2.9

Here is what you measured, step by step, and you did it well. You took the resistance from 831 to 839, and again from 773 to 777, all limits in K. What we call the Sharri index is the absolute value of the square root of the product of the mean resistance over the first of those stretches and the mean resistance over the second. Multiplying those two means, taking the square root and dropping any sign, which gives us 5.55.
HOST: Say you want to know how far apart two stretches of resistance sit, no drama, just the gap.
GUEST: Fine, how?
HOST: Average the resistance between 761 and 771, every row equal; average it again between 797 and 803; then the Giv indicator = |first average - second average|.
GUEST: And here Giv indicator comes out 0.29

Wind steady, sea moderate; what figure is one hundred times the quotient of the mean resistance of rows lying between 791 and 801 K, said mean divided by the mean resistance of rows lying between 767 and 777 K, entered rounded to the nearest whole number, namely 102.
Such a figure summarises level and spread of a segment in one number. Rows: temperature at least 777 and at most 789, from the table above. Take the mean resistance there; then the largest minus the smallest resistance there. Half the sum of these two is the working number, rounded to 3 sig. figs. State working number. 2.96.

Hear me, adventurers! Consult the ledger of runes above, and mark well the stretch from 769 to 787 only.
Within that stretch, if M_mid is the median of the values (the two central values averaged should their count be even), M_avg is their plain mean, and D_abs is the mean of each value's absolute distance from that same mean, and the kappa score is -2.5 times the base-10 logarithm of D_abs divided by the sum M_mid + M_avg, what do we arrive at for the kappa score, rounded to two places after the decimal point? 5.10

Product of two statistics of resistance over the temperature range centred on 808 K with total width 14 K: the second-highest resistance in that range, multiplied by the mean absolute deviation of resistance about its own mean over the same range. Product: 1.43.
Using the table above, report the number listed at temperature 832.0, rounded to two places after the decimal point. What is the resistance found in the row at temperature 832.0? 5.56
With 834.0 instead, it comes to 5.49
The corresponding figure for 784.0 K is 5.52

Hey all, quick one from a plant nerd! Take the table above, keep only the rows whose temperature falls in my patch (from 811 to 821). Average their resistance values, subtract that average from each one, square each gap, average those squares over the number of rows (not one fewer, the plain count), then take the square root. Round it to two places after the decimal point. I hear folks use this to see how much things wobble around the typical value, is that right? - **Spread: 0.11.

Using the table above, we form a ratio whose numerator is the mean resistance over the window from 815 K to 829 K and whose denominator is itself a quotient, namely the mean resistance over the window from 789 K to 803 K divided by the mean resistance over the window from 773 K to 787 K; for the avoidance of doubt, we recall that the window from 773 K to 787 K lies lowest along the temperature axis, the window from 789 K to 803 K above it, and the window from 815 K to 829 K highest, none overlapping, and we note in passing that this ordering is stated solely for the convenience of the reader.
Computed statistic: 5.17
